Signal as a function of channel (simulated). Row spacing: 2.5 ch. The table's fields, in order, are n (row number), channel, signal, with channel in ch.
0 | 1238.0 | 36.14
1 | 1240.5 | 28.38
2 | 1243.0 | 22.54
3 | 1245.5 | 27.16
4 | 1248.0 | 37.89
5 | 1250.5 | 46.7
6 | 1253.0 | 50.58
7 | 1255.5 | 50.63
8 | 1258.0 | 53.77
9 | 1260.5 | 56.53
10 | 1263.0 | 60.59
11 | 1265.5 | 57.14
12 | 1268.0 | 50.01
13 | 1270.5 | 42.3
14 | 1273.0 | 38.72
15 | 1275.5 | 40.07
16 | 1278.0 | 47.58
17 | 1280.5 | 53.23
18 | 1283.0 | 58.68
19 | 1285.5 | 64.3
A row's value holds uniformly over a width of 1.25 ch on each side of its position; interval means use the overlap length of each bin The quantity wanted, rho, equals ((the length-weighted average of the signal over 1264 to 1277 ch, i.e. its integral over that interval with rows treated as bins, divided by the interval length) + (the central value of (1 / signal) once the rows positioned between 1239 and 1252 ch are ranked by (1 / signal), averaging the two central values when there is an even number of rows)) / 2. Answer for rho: 23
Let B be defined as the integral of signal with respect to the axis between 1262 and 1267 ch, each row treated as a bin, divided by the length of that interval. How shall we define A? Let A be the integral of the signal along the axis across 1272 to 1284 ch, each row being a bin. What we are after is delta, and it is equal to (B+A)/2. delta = 315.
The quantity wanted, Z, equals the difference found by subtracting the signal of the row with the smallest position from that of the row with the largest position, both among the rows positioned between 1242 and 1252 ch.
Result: 24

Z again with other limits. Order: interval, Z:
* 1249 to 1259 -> 7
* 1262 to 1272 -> -18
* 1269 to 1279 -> 5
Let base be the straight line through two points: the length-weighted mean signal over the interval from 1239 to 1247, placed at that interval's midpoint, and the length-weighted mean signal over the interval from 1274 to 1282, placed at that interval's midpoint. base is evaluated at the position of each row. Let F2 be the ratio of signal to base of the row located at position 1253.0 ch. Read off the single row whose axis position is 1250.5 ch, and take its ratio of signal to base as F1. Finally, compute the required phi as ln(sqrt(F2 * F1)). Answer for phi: 0.424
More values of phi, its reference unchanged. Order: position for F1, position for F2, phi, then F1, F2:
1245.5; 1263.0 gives 0.211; 0.96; 1.58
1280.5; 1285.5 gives 0.158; 1.10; 1.25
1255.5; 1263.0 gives 0.428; 1.49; 1.58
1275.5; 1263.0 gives 0.164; 0.88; 1.58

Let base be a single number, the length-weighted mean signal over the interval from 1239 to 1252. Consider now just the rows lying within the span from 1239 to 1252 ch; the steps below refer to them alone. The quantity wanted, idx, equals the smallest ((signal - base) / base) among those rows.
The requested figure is -0.32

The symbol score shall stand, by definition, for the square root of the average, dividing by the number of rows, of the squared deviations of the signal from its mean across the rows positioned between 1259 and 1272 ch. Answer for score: 6.5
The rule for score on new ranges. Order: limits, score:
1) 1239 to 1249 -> 5.6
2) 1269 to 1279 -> 3.4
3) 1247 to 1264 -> 6.8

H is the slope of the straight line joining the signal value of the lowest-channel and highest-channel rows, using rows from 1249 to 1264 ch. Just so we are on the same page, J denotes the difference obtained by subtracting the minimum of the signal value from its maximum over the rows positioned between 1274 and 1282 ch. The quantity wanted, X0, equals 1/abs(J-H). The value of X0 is 0.08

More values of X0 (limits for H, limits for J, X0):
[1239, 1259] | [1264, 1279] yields 0.06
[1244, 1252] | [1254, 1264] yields 0.17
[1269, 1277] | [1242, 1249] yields 0.06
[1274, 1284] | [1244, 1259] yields 0.04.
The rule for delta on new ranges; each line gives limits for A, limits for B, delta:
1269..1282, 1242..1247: 304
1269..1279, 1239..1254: 229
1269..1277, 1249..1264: 190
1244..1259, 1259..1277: 354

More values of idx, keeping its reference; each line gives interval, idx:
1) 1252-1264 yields 0.54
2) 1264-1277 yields 0.18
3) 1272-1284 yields 0.18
